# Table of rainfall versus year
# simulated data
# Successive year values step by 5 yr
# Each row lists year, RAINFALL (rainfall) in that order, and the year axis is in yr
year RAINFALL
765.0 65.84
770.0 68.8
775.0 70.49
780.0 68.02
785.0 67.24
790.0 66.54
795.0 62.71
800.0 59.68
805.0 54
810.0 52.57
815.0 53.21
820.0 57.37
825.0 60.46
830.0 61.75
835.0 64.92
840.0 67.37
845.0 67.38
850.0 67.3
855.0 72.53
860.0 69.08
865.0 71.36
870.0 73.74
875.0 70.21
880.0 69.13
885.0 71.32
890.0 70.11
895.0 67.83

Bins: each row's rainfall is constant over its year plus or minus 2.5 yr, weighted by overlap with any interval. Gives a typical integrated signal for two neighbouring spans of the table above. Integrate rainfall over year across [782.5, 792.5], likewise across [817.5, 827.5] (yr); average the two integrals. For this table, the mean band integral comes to 629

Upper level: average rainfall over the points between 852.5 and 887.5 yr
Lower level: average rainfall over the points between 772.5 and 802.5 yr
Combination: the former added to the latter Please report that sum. 137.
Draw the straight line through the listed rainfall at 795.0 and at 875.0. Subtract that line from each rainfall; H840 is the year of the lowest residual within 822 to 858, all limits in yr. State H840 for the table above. 825.0 yr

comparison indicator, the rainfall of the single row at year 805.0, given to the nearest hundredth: 54.00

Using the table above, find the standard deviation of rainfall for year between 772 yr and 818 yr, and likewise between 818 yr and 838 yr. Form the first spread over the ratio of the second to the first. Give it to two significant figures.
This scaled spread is 16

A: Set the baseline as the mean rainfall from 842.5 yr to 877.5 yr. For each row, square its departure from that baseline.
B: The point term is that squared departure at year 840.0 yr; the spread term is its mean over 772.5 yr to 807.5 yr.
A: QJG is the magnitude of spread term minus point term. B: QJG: 57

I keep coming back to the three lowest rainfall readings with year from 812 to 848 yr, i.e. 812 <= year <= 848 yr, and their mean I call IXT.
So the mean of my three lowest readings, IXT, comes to 57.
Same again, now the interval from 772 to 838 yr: 53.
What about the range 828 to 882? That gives 65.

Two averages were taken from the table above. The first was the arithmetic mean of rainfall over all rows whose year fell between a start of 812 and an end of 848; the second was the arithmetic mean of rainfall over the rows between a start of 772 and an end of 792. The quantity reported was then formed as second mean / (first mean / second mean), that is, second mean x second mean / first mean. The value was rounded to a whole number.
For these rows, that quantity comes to 75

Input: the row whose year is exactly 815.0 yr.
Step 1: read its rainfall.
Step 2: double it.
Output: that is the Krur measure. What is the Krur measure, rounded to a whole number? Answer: 106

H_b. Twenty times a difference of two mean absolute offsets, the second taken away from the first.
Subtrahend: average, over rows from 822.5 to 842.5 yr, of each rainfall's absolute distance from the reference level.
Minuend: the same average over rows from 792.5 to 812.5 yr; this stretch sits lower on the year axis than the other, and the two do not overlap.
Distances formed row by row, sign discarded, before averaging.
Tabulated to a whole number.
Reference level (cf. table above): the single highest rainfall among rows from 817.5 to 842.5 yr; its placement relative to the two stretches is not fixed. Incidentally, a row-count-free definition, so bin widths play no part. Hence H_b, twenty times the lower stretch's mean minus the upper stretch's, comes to 128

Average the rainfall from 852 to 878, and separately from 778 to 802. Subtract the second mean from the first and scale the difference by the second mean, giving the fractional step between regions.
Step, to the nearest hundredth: 0.10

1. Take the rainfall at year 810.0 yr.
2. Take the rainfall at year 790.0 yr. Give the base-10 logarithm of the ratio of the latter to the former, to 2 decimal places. 0.10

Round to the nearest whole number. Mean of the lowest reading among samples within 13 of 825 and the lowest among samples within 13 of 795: 54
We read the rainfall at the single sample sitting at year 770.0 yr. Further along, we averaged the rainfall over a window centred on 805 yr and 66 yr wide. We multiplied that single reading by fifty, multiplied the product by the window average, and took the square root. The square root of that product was 460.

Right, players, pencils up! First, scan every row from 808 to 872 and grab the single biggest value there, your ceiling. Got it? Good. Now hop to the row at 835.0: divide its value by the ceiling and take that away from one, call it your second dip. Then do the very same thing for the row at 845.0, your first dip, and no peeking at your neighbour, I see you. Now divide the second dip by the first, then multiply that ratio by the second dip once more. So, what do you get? 0.17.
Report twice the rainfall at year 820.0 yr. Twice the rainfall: 115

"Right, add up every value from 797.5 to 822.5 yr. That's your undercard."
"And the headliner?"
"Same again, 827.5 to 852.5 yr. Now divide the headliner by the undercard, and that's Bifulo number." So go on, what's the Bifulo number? 1.19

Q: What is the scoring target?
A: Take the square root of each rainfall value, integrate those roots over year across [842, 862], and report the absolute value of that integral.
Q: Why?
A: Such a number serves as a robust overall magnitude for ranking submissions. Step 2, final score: 166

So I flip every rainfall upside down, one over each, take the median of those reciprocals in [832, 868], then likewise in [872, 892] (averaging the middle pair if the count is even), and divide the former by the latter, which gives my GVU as 1.04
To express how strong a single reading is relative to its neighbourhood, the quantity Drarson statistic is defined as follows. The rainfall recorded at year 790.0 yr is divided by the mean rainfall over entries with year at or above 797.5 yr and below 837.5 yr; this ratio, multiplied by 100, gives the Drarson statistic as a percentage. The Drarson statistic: 115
